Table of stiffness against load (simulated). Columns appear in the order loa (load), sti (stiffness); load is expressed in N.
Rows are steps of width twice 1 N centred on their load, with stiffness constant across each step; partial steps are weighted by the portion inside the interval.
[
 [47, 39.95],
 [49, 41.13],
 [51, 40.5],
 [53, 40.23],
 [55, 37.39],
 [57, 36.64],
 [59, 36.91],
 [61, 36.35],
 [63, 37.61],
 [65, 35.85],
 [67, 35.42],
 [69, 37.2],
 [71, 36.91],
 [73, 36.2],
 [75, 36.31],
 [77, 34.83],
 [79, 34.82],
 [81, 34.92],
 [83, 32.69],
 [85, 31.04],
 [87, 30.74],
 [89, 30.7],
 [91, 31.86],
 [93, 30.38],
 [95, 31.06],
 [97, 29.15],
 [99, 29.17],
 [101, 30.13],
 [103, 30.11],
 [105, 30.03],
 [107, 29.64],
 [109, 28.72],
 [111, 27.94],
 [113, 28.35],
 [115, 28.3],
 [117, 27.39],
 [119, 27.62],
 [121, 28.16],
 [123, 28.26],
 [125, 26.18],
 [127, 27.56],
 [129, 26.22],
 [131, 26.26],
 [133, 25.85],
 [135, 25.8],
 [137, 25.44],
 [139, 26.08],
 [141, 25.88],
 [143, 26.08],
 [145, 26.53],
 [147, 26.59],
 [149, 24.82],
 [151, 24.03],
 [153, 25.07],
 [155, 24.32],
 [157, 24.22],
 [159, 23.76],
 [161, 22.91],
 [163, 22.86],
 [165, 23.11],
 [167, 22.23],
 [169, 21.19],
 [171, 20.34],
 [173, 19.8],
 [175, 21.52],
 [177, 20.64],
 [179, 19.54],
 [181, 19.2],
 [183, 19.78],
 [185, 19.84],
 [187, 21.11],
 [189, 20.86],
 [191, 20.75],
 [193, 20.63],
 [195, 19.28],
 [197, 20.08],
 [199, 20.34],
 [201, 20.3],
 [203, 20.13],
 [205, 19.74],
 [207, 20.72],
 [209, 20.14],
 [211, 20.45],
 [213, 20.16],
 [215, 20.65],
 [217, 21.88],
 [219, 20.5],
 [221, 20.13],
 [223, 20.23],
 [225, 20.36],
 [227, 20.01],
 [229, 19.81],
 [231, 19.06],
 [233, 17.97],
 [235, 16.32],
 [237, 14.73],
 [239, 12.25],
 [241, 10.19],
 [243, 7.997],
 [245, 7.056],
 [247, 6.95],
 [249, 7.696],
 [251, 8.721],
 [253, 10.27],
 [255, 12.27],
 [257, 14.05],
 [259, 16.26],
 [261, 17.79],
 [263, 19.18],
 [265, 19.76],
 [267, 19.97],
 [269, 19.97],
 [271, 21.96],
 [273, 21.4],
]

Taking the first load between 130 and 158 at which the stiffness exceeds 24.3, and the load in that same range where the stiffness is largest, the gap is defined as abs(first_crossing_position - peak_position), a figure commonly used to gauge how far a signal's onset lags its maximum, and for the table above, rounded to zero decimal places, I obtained 16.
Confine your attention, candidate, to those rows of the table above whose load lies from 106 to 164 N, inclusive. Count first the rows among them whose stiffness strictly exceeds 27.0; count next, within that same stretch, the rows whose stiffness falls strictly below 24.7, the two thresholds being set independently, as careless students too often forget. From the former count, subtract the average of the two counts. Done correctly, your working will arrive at 2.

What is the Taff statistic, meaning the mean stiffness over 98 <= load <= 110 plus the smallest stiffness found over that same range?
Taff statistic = 58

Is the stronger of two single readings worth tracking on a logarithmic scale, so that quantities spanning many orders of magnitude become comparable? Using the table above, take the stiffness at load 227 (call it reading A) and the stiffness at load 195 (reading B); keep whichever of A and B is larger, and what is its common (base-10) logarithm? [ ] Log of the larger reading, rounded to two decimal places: 1.30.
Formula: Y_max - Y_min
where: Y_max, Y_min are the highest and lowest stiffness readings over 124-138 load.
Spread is 2.12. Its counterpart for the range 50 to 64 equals 4.15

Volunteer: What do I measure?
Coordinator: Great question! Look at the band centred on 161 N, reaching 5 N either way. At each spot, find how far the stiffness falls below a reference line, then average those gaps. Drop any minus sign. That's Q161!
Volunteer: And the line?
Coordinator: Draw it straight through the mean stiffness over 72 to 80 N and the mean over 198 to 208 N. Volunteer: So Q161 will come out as 1.9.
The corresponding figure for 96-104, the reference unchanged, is 3.0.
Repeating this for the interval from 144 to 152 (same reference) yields 1.4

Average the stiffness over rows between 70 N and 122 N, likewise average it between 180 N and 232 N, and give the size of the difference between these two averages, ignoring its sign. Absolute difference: 10.8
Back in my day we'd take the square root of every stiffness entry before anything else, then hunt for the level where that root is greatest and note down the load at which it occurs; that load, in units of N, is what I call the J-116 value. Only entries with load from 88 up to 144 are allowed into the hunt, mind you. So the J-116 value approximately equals 91 N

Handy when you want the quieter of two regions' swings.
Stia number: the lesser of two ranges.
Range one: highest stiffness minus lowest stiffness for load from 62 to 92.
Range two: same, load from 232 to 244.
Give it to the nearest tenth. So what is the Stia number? 6.9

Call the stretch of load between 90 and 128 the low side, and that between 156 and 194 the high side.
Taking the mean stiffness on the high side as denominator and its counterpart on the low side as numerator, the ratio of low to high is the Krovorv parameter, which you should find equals 1.36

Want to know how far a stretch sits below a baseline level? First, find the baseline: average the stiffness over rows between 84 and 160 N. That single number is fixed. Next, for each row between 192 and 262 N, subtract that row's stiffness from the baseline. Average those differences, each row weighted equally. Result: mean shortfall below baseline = 11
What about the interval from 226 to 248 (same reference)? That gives 14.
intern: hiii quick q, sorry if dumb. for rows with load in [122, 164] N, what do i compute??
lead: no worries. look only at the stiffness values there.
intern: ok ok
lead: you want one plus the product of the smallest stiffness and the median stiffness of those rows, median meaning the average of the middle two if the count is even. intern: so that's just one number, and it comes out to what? 592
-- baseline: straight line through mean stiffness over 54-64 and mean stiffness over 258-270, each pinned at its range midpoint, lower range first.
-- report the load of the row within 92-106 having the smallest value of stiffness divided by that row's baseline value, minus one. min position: 97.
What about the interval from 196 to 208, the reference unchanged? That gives 197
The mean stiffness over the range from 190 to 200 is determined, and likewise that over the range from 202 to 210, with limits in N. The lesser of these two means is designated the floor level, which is 20.2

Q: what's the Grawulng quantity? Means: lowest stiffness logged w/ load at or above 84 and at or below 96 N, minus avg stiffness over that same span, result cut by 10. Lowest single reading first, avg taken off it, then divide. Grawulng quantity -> -0.058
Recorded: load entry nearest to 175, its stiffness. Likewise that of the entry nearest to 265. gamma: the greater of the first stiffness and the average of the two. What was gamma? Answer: 21.5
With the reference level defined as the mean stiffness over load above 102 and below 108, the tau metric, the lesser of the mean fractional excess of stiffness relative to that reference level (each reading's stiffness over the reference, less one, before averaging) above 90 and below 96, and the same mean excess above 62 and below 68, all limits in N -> 0.0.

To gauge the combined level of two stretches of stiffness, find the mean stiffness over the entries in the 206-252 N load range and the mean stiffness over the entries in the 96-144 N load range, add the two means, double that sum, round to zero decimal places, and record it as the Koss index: 88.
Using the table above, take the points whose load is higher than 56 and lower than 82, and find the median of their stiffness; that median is 36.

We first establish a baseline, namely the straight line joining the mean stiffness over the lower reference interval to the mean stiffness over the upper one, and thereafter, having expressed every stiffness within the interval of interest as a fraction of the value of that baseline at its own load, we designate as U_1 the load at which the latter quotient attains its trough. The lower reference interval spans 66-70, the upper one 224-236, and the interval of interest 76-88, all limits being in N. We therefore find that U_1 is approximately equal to 87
